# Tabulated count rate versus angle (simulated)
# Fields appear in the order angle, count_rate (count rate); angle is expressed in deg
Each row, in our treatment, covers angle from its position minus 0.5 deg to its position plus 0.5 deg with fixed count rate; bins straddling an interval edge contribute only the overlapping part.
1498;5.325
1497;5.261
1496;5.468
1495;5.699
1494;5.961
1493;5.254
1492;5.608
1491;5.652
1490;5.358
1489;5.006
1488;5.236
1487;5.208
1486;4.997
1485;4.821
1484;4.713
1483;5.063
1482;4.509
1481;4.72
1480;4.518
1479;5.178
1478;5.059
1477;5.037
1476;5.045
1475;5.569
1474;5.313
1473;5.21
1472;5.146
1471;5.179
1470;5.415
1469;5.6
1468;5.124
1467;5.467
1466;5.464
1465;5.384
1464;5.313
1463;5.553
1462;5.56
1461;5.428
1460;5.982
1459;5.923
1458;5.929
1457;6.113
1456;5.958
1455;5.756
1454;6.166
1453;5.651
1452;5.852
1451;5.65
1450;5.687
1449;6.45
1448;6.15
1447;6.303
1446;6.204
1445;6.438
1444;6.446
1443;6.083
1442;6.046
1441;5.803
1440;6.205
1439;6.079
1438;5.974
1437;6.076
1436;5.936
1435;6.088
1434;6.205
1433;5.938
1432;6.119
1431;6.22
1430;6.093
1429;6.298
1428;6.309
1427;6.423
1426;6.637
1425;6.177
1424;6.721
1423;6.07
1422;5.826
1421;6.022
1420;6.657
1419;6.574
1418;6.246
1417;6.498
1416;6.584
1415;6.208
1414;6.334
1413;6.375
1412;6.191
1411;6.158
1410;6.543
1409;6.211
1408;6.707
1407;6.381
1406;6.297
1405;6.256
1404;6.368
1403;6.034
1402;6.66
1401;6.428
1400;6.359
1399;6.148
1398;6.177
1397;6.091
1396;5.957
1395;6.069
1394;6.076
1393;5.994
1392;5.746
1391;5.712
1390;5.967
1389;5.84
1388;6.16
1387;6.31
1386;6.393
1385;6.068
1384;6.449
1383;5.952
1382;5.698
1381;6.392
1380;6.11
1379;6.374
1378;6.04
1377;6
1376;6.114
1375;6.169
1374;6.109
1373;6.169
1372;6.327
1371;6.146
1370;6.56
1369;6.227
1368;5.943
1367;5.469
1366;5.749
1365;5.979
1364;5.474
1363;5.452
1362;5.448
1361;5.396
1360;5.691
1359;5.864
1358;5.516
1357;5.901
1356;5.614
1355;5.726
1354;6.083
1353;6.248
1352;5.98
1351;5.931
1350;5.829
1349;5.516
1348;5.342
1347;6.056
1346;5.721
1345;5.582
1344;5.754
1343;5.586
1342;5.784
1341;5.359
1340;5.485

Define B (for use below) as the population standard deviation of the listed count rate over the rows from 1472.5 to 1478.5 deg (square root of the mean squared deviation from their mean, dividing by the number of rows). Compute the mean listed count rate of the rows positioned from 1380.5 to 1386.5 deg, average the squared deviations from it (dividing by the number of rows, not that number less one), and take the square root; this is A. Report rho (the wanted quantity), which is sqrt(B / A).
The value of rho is 0.8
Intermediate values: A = 0.28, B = 0.19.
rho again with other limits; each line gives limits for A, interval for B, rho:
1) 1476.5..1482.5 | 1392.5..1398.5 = 0.5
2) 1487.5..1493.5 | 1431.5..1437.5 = 0.7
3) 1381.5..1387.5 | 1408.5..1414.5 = 0.7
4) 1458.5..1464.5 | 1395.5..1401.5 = 0.8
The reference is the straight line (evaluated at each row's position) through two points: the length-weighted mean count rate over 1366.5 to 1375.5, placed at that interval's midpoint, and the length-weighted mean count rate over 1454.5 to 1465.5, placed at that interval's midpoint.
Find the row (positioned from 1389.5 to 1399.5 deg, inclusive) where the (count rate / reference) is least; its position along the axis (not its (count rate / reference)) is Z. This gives 1391 deg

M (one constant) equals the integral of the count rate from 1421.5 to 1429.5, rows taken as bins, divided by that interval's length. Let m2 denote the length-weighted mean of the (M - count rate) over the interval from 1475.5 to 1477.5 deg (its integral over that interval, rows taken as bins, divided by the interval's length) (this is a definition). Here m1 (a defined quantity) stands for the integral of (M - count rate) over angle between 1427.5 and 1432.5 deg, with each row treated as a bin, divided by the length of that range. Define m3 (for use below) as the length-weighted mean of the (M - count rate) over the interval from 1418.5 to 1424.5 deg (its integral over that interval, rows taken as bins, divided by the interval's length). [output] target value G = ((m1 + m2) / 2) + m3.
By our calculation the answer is 0.68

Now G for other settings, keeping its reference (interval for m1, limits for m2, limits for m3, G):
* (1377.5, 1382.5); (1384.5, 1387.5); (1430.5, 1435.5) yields 0.31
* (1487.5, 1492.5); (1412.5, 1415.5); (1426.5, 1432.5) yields 0.53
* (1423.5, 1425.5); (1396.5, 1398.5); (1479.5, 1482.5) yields 1.74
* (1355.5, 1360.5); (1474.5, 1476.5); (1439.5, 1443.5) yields 1.07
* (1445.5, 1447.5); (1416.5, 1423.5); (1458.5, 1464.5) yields 0.73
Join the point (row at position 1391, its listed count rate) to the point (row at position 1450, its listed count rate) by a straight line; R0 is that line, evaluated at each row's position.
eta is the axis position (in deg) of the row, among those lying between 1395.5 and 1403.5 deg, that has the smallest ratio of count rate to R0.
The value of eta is 1396 deg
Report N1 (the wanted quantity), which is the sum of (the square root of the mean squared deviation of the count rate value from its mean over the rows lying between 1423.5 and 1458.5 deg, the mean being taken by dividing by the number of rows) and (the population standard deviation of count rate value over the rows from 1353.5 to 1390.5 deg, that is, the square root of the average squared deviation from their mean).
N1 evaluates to 0.57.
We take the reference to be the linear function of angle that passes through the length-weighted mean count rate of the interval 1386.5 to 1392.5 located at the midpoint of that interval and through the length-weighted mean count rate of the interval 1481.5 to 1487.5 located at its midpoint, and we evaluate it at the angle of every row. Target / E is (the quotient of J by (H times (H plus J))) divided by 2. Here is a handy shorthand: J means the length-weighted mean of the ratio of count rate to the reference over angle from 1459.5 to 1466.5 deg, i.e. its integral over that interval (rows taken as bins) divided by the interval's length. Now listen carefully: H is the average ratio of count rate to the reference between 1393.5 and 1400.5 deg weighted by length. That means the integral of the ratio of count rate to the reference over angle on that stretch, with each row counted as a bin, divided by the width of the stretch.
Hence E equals 0.243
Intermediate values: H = 1.04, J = 1.08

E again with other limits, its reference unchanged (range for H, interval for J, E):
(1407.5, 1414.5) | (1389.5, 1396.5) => 0.213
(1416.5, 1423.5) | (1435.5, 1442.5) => 0.224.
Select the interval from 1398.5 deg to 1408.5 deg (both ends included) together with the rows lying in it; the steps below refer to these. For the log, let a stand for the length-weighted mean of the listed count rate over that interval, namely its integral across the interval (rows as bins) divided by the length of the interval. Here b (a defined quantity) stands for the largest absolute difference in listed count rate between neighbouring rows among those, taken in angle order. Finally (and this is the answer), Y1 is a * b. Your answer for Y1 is 4.0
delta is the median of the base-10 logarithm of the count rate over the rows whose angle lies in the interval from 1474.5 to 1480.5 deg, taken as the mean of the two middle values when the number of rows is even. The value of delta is 0.70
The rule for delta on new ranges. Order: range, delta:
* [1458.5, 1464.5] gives 0.74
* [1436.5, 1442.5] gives 0.78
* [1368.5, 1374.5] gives 0.79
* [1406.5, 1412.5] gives 0.80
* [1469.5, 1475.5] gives 0.72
